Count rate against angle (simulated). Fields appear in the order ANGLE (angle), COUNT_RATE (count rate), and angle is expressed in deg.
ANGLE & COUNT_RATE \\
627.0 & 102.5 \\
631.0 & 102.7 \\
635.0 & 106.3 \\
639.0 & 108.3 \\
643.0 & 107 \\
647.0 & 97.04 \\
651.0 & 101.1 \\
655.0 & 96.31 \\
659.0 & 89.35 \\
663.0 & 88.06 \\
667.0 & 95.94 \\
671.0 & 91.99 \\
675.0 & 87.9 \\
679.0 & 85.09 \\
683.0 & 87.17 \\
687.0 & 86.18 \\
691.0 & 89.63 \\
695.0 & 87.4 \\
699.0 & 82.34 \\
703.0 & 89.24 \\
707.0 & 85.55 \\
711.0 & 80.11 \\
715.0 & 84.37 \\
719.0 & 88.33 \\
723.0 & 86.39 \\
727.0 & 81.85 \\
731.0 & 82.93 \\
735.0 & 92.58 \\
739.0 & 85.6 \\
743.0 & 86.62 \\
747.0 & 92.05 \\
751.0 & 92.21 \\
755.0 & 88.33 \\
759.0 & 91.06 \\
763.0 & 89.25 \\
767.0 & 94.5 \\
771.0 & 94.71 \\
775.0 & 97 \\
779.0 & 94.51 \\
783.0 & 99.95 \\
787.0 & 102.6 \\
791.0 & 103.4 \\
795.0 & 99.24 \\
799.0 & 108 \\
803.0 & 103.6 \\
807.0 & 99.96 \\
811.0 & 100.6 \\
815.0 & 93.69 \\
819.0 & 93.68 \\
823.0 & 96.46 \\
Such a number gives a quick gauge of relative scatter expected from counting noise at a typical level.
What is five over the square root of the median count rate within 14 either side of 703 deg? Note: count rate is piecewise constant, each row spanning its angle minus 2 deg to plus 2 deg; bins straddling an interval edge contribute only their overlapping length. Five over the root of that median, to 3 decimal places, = 0.541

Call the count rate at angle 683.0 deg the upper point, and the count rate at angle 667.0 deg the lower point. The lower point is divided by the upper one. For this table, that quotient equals 1.10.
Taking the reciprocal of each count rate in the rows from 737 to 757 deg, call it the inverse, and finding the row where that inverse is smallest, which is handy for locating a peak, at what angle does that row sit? 751.0 deg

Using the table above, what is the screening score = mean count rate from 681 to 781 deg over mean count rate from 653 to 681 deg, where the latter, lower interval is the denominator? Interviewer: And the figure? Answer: 0.98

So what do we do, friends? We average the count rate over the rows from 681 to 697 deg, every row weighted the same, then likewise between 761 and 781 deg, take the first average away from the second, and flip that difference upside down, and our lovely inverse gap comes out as 0.16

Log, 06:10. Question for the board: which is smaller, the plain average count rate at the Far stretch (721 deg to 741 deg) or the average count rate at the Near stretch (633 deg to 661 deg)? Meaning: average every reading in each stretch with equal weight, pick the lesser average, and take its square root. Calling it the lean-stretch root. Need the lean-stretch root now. 9.27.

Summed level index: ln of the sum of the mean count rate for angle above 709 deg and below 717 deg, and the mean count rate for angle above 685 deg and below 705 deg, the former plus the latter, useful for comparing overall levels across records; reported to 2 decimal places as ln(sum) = 5.13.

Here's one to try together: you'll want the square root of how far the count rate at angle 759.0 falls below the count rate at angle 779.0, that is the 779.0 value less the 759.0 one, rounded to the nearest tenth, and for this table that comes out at 1.9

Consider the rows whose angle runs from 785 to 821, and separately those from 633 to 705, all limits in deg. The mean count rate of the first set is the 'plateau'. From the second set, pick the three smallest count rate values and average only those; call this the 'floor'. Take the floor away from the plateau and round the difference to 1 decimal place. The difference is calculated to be 16.0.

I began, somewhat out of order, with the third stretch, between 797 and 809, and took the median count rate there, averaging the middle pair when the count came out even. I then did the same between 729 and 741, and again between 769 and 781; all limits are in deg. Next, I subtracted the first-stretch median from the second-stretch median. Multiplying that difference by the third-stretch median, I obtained 944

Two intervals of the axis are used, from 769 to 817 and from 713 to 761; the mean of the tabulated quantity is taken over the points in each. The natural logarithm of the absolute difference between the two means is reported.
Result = 2.5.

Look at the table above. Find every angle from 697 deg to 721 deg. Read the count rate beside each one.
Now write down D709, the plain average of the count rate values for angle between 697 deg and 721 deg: 85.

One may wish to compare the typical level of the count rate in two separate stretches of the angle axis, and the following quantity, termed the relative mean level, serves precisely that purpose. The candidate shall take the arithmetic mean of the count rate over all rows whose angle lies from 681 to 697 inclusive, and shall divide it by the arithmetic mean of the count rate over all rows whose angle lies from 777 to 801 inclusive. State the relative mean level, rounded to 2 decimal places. 0.86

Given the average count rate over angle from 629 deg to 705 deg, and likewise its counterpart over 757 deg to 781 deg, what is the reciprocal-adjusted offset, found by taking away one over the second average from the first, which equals 93.6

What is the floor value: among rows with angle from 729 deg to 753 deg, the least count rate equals 82.93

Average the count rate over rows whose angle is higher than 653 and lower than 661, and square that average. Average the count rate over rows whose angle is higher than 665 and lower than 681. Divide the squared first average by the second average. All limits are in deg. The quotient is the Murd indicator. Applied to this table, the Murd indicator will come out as 96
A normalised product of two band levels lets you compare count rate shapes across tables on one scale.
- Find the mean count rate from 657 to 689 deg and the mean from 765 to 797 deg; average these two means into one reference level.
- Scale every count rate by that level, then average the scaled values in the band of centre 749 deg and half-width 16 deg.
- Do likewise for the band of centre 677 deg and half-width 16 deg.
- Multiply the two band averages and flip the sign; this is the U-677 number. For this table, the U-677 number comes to -0.91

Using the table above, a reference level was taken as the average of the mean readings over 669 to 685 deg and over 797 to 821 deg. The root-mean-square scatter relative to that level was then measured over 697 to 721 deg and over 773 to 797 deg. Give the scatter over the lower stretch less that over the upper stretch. 3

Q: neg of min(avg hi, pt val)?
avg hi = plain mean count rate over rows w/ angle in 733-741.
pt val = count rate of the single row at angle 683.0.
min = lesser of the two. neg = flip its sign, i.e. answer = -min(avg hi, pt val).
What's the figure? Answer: -87.2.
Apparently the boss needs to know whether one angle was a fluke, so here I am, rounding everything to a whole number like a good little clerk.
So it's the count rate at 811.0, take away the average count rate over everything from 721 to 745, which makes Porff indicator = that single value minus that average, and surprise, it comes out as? 15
